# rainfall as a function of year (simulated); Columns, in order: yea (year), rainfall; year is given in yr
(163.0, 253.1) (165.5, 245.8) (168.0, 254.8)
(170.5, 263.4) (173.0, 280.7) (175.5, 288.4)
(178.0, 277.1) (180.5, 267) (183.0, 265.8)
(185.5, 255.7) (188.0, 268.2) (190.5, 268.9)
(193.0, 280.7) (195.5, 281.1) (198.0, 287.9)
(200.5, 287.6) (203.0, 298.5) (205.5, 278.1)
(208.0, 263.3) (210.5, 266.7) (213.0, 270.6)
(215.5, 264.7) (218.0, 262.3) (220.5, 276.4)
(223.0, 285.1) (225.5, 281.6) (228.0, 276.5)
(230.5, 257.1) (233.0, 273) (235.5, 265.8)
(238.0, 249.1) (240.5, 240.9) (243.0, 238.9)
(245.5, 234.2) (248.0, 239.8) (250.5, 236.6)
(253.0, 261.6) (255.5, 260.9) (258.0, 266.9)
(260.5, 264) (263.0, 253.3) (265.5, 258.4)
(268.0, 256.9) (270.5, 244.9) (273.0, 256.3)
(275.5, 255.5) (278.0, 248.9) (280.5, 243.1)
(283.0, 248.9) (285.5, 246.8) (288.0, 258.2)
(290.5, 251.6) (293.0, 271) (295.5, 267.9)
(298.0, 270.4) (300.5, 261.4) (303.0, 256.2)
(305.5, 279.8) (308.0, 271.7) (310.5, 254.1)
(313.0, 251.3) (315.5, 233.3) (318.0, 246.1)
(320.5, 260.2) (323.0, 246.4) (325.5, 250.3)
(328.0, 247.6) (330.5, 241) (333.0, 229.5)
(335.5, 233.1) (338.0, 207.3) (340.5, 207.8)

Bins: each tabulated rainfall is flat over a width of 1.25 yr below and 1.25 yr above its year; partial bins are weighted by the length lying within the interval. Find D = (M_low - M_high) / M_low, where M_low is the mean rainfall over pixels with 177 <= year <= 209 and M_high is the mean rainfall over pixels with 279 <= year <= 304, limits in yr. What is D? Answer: 0.065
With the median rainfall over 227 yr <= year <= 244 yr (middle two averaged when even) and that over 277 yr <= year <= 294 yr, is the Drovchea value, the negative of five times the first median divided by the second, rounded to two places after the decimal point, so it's -5.16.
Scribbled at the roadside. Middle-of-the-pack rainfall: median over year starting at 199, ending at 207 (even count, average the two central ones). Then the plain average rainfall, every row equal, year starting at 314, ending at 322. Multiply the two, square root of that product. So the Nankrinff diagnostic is 266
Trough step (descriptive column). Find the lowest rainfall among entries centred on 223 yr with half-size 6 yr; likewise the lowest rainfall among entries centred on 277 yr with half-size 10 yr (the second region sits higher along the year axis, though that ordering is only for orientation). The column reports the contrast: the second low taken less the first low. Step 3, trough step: -19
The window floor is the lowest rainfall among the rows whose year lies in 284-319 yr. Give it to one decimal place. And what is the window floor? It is 233.3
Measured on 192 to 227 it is 262.3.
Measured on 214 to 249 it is 234.2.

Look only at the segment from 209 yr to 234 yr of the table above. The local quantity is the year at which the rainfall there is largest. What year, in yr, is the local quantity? 223.0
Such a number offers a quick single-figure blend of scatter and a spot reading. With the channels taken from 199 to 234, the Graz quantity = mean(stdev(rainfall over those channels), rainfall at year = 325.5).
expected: 131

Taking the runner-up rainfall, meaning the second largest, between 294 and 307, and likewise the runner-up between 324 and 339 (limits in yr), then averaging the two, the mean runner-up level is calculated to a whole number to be 259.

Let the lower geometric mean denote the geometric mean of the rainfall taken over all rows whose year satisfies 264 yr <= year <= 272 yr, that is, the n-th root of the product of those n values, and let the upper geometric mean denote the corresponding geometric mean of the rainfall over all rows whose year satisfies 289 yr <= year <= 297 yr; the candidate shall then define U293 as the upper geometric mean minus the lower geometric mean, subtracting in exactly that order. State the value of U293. 10.0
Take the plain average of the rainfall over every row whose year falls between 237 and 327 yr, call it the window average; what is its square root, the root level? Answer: 15.9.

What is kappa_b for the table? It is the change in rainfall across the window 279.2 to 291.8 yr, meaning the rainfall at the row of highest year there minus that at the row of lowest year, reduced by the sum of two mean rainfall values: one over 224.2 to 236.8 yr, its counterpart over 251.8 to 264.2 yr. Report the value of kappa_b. -524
